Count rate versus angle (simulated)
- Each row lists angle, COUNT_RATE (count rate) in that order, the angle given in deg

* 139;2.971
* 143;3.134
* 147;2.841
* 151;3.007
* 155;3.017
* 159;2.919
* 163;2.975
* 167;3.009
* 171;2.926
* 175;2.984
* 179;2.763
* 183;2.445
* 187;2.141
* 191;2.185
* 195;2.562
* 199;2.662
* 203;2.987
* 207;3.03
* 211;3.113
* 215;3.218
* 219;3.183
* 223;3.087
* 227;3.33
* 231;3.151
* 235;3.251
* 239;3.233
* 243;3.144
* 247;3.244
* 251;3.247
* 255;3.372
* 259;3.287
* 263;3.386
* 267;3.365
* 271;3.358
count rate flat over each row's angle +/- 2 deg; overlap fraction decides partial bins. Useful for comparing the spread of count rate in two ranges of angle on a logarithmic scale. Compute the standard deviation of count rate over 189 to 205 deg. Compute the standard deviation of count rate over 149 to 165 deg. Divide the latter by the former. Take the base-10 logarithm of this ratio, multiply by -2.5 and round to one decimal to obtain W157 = 2.2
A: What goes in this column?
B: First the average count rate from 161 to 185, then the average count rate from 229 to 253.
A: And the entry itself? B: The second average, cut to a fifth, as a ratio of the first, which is 0.23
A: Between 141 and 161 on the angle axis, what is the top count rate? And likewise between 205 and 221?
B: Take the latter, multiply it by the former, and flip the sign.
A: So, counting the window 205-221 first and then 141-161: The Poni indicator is -10.1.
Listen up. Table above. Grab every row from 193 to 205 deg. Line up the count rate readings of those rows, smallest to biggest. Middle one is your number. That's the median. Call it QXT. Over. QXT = 2.66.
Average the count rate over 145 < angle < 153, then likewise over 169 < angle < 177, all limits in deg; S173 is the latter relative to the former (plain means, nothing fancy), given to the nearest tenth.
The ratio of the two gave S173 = 1.0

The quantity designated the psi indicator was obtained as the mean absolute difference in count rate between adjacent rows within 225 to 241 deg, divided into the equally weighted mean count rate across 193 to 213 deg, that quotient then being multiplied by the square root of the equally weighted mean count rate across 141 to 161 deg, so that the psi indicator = 50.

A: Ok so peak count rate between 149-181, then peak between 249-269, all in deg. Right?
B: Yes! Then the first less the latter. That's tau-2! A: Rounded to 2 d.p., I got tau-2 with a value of -0.37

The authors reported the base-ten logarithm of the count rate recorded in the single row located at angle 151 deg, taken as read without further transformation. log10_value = 0.478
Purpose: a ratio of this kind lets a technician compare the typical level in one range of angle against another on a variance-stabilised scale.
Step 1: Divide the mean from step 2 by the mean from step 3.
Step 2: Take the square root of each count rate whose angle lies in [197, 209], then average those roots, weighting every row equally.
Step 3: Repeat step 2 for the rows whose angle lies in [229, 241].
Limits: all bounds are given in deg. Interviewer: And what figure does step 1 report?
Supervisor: 0.95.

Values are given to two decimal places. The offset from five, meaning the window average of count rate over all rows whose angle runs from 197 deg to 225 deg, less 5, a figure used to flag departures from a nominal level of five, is -1.96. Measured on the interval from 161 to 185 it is -2.15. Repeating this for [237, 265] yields -1.73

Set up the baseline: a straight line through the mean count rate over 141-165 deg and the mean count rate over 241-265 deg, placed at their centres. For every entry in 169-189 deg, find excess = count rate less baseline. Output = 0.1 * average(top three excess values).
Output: -0.016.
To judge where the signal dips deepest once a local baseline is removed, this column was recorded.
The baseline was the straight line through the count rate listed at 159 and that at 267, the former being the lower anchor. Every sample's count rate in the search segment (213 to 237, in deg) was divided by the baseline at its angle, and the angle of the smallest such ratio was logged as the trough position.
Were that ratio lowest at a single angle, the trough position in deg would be 223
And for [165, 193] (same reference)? 187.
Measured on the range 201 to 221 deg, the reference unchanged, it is 203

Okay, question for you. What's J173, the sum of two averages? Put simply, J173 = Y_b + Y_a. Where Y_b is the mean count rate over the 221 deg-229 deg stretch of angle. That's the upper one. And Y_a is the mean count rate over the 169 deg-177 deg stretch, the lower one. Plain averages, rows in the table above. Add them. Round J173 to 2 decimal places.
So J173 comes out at 6.16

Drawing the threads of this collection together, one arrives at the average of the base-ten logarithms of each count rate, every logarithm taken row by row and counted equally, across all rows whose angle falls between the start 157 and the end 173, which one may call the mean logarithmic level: 0.47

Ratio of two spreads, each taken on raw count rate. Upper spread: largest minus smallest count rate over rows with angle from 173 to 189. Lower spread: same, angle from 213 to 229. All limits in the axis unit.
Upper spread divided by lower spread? 3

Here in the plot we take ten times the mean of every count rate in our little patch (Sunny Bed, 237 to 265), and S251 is 32.7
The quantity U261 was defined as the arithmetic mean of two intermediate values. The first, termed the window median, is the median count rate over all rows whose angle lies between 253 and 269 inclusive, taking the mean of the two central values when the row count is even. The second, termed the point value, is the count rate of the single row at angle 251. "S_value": 3.31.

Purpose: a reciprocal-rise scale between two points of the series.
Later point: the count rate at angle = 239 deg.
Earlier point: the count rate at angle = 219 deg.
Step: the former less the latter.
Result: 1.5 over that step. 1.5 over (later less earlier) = 30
